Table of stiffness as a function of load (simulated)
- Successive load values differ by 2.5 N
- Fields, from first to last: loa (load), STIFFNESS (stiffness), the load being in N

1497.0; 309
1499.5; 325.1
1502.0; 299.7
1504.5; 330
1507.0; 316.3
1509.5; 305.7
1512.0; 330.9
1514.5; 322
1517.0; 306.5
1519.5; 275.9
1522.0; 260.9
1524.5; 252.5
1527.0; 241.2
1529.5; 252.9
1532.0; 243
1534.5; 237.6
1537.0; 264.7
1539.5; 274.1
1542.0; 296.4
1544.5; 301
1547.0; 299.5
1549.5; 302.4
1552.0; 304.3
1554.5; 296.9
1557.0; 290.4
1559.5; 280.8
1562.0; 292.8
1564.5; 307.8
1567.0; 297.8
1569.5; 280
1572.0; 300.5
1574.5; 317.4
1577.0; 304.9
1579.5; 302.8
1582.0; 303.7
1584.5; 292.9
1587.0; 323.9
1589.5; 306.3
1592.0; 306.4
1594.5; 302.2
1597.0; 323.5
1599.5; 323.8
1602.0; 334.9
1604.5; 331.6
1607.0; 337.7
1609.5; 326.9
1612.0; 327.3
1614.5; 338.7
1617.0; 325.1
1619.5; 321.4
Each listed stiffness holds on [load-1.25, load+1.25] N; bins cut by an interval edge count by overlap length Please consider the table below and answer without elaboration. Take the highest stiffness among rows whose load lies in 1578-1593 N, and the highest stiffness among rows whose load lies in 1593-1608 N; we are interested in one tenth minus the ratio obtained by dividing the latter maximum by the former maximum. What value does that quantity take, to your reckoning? -0.94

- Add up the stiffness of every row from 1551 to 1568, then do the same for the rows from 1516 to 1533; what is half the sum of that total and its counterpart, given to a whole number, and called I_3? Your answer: 1952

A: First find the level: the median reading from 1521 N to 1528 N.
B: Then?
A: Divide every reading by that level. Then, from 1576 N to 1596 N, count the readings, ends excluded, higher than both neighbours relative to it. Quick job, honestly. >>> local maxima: 3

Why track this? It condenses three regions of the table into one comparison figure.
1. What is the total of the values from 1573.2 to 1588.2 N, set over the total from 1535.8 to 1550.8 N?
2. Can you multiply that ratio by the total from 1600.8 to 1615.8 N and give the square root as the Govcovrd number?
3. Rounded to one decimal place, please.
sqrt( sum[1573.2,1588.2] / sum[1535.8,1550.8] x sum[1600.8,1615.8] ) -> 46.1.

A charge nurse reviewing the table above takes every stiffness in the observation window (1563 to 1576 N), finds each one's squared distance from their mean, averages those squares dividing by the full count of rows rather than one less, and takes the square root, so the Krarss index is 12.4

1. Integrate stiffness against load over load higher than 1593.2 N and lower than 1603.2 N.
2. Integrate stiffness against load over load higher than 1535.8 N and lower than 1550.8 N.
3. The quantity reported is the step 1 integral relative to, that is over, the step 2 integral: 0.74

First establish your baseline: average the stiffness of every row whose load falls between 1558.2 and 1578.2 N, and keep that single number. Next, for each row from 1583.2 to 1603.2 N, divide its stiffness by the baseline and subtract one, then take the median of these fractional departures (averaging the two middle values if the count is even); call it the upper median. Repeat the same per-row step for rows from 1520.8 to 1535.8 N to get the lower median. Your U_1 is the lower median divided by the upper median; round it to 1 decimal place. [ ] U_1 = -2.9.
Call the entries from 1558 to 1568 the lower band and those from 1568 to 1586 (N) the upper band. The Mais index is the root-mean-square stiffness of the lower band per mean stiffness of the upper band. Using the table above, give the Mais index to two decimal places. 0.98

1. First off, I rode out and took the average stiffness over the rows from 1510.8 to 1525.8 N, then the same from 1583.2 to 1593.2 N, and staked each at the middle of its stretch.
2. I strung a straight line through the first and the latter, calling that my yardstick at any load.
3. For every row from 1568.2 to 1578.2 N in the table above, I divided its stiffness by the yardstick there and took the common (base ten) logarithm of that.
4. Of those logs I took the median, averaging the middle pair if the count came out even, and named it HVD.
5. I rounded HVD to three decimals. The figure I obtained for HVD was -0.002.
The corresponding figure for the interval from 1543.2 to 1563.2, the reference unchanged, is -0.001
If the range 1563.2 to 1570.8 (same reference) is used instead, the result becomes -0.007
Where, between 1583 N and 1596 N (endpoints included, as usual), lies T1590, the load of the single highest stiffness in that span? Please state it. 1587.0 N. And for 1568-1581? 1574.5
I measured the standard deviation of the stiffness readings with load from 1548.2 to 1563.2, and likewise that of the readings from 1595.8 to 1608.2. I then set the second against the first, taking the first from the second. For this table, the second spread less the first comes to -2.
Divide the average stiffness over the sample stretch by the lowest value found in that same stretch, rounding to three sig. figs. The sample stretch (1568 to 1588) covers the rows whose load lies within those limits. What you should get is 1.08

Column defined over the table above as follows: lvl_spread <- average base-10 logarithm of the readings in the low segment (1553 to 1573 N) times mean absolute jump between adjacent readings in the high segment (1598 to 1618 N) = 20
